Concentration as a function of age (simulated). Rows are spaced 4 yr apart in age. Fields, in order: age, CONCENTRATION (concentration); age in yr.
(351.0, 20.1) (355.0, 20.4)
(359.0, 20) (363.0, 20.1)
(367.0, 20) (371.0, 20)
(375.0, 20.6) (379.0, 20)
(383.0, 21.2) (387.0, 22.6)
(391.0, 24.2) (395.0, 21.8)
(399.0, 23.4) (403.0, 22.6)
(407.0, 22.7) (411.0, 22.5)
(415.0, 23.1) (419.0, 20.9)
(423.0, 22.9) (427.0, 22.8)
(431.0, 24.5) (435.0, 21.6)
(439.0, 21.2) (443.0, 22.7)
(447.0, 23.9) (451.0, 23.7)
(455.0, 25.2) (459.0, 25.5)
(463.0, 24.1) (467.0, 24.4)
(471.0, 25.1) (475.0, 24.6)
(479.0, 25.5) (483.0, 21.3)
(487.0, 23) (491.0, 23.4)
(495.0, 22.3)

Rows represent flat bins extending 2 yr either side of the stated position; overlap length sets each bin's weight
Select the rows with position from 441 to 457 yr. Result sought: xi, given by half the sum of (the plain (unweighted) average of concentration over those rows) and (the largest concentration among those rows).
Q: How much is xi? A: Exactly 24.5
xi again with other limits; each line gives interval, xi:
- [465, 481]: 25.2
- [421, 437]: 23.7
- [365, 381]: 20.4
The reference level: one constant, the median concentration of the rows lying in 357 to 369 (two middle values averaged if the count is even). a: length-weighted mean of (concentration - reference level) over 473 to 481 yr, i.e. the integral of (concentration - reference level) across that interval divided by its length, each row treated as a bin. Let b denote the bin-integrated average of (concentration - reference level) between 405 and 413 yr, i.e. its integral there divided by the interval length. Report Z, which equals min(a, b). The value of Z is 2.6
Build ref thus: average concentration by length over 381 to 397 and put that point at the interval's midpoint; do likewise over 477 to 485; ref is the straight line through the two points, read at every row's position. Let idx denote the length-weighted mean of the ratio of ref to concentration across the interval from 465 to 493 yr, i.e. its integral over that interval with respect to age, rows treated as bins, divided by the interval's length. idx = 0.98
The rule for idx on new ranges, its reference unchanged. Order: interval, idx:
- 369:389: 1.07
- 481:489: 1.06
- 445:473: 0.94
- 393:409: 1.00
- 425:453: 1.00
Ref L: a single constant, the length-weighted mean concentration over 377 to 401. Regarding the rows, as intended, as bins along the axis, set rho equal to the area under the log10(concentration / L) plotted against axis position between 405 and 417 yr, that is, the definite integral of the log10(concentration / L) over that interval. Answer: 0.13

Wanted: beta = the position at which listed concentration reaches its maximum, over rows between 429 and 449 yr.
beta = 431.0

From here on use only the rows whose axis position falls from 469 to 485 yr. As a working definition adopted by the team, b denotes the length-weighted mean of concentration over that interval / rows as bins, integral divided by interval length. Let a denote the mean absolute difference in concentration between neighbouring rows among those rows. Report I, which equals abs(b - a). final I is 22.3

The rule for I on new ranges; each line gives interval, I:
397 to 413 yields 22.4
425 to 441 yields 20.9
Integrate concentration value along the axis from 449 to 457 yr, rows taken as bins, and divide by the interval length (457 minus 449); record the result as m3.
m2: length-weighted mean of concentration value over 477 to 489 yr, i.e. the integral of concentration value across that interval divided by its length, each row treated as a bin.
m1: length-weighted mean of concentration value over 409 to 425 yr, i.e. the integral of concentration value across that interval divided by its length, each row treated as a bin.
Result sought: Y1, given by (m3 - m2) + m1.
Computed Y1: 23.5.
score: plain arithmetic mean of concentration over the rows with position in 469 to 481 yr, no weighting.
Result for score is 25.1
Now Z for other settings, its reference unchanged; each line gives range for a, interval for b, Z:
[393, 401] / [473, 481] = 2.6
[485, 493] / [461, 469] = 3.2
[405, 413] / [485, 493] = 2.6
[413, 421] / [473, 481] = 2.0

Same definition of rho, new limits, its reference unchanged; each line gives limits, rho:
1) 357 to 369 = -0.54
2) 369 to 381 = -0.49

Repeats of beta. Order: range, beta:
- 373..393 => 391.0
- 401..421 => 415.0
